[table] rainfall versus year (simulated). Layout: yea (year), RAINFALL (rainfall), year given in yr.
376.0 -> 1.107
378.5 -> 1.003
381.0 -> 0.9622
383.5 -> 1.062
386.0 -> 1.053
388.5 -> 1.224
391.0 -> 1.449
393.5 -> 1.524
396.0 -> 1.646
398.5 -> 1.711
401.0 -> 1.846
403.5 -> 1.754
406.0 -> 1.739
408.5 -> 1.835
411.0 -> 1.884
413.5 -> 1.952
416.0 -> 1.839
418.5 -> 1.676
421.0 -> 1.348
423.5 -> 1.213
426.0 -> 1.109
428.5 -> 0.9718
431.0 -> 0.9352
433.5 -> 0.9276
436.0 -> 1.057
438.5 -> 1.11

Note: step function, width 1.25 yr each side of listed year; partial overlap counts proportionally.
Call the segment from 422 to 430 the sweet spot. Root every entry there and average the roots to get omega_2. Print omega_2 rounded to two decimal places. 1.05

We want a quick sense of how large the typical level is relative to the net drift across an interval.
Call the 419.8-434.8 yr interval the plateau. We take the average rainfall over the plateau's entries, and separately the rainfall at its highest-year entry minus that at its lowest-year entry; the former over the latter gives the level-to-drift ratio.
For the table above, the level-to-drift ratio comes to -3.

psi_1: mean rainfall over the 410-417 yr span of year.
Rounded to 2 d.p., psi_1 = 1.89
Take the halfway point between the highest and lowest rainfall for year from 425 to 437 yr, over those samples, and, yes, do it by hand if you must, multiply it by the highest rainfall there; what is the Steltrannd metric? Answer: 1.1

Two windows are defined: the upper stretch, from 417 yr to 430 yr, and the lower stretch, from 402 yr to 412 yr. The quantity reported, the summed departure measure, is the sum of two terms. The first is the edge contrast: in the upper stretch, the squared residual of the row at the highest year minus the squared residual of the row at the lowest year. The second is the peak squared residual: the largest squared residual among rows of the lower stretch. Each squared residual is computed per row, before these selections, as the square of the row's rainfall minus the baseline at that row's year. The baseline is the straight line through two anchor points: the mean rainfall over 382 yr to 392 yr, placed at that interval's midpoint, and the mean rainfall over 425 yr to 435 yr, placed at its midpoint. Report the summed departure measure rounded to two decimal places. 0.25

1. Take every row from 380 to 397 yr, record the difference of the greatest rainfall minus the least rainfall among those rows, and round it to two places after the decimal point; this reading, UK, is 0.68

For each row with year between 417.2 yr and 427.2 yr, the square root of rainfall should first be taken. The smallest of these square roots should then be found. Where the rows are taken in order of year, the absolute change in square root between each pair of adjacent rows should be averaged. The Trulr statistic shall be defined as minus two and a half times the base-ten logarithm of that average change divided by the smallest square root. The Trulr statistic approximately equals 2.8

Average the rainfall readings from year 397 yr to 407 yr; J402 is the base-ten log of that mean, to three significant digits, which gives 0.246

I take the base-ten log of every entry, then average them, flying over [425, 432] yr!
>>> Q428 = 0.001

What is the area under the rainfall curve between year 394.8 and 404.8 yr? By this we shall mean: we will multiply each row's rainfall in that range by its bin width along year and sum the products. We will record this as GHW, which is 17.4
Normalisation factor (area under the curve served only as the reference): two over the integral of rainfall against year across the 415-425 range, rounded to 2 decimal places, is 0.13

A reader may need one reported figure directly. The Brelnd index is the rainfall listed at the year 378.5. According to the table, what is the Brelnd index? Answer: 1.003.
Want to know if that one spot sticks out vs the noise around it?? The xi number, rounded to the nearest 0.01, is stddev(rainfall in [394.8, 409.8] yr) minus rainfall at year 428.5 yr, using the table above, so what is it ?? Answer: -0.90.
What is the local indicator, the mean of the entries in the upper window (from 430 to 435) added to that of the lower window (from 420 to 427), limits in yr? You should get 2.2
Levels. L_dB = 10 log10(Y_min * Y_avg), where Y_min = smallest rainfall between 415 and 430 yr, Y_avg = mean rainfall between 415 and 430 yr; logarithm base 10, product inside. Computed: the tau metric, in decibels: 1.2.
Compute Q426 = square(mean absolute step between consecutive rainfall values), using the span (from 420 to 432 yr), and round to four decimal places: 0.0107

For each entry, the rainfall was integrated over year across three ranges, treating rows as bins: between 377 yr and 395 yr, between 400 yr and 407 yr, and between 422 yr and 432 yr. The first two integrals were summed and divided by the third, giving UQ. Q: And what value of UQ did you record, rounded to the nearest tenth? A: 3.2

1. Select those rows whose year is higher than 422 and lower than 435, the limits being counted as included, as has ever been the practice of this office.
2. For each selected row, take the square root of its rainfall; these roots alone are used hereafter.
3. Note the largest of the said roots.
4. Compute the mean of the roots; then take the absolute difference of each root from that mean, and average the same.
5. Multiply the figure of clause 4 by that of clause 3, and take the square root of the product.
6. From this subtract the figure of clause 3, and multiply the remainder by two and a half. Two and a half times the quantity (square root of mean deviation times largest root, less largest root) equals -2.16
